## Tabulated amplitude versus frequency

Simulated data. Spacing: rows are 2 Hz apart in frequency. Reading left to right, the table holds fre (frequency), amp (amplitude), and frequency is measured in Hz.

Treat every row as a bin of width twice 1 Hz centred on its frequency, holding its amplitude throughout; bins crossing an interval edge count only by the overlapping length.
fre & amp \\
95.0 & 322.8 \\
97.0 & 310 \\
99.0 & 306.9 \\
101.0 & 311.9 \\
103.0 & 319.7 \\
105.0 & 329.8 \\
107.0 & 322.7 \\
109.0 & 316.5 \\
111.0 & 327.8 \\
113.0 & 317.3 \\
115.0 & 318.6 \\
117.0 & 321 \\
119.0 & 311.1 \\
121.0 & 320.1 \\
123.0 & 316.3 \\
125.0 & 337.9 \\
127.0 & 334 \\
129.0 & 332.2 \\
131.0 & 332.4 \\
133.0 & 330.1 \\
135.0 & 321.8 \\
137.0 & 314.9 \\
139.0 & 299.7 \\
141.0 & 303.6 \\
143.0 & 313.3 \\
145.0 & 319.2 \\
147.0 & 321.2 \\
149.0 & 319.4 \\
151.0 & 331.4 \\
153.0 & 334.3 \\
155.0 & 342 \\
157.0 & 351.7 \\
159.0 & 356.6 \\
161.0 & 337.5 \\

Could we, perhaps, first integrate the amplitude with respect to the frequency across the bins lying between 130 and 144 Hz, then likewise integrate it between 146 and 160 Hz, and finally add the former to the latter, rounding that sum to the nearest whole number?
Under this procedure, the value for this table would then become 9145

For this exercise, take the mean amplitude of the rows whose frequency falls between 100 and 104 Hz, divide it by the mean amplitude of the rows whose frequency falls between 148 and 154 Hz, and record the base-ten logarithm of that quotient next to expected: -0.017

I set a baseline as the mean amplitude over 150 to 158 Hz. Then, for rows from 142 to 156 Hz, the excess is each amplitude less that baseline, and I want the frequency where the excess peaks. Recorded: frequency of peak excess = 155.0 Hz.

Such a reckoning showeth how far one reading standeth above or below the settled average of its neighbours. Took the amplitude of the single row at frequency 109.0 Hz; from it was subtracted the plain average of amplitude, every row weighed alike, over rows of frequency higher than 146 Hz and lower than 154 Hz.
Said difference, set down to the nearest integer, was -10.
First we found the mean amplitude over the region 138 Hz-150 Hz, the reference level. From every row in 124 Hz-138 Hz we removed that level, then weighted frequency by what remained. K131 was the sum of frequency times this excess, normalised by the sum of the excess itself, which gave 129.3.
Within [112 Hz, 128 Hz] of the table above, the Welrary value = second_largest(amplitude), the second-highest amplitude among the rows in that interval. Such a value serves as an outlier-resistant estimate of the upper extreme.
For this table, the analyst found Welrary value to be 334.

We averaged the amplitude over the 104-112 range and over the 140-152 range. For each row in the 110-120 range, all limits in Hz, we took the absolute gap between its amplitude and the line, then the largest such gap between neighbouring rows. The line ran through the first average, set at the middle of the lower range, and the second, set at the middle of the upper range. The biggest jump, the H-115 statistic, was 10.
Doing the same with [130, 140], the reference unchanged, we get 15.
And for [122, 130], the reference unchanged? 11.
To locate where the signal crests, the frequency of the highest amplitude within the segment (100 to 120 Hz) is 105.0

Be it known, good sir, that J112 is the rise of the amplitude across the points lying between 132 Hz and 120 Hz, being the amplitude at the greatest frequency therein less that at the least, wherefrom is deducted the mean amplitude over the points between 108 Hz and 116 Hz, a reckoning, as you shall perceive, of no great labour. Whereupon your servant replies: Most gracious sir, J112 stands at -308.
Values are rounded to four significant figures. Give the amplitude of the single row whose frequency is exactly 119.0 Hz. 311.1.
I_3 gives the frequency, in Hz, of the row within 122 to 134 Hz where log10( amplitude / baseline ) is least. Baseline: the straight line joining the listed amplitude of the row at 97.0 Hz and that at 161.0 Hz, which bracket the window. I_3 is 123.0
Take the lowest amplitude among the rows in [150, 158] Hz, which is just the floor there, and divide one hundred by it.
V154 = 0.302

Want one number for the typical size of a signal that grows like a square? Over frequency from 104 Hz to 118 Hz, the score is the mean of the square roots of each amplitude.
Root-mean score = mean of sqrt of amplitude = 17.9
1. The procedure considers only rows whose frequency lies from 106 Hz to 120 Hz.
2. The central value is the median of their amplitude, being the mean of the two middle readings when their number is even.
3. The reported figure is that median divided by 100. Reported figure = 3.19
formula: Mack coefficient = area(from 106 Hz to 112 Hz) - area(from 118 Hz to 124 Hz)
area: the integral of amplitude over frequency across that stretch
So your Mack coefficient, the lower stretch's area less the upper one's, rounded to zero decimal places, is 39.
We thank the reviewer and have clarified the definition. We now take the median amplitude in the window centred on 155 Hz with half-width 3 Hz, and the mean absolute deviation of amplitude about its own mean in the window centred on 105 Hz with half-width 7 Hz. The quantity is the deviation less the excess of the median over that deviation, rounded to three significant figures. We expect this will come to -329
